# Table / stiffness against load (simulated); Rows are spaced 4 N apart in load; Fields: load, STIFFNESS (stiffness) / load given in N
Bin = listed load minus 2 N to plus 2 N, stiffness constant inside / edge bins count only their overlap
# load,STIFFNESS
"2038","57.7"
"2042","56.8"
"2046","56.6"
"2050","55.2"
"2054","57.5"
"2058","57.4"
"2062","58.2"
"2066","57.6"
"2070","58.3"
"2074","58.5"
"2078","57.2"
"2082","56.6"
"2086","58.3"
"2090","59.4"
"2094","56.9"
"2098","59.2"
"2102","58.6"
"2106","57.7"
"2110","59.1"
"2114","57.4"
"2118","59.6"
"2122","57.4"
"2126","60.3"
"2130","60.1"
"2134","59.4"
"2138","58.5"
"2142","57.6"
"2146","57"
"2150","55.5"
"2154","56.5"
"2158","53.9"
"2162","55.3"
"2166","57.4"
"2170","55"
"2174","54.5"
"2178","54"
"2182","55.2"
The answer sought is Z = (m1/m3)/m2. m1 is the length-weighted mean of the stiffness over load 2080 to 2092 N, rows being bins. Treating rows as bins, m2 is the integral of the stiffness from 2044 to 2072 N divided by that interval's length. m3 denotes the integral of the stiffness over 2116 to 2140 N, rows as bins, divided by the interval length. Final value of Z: 0.0171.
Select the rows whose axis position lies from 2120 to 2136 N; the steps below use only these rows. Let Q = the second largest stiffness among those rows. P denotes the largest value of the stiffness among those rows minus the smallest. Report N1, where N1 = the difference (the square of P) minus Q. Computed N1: -51.7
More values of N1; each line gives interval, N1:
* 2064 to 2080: -56.6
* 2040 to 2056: -51.5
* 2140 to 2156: -52.6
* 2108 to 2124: -54.3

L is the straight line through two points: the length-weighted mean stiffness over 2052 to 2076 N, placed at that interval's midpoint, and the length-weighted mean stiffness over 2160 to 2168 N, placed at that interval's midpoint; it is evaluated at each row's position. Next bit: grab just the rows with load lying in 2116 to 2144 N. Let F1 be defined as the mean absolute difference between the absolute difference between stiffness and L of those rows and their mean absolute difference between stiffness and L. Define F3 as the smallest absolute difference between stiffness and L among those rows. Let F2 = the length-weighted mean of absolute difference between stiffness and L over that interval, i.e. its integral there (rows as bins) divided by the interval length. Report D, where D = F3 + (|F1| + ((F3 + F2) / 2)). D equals 2.6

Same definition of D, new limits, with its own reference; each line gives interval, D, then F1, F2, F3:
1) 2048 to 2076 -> 1.4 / 0.60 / 0.84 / 0.25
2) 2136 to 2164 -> 1.2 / 0.59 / 1.10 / 0.01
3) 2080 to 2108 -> 1.7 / 0.48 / 1.11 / 0.44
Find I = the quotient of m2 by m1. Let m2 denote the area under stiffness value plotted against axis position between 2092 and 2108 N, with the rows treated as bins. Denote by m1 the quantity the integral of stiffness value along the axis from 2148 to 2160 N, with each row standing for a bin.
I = 1.4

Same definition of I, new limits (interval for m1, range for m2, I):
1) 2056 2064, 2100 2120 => 2.5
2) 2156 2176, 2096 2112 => 0.8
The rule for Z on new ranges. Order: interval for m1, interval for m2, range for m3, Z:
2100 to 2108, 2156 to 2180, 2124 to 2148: 0.0180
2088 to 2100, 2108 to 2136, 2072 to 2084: 0.0173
